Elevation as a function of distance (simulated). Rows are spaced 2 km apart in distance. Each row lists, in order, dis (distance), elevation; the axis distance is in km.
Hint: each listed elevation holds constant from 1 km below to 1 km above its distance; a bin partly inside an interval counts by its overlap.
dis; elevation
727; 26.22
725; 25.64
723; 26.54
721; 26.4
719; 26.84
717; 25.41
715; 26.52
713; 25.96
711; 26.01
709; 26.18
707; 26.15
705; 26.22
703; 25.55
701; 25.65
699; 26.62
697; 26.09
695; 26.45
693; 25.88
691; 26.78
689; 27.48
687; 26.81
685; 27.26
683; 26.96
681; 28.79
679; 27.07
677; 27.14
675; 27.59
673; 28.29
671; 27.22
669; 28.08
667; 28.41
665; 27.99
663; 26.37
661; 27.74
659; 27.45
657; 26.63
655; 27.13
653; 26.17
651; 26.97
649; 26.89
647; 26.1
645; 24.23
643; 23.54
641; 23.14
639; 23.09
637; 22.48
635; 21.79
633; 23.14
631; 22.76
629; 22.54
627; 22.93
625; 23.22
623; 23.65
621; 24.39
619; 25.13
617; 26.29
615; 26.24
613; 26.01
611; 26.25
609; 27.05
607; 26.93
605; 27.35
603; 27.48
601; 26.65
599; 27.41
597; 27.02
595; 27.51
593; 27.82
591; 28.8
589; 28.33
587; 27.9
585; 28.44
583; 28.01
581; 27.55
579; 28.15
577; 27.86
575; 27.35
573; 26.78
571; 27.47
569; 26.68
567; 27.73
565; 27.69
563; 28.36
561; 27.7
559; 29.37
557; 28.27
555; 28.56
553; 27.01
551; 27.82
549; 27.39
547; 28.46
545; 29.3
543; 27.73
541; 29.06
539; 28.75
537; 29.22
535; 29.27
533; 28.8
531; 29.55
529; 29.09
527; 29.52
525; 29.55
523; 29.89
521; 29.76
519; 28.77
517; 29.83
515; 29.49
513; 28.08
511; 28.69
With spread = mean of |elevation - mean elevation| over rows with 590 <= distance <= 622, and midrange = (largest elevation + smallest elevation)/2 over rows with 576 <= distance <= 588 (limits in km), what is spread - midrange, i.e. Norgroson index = -27.19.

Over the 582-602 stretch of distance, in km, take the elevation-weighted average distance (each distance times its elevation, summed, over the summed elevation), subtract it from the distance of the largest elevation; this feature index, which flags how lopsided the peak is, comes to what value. -0.9 km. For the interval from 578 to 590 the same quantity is 1.0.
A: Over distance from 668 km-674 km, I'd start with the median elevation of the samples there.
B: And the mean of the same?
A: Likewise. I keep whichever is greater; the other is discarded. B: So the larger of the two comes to 28.1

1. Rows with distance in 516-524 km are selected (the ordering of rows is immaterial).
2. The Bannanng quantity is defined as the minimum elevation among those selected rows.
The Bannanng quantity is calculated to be 28.77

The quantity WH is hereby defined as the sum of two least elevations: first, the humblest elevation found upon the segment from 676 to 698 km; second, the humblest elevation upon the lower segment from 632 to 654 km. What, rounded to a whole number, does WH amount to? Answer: 48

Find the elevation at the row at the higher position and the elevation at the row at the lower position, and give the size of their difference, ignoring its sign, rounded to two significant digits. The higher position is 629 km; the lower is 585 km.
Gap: 5.9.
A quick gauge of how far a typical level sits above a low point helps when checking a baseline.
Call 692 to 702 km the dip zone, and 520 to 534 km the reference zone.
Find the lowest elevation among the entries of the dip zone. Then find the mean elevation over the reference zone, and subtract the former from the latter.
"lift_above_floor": 3.8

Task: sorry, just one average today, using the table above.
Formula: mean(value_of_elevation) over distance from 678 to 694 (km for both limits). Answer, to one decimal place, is 27.1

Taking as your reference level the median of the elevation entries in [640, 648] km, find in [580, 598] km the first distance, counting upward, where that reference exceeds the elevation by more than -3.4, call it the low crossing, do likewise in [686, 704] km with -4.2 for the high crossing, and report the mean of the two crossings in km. 642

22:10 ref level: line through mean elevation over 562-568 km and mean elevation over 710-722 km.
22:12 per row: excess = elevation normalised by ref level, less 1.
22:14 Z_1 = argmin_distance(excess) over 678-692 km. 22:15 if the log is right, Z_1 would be 687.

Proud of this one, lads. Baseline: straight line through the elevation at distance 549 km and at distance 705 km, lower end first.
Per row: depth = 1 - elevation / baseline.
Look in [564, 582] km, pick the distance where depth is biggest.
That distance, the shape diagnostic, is 569 km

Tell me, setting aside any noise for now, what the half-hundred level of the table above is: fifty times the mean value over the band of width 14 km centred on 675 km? 1387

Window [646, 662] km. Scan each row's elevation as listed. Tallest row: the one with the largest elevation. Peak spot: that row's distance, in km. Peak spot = 661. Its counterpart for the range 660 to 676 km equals 667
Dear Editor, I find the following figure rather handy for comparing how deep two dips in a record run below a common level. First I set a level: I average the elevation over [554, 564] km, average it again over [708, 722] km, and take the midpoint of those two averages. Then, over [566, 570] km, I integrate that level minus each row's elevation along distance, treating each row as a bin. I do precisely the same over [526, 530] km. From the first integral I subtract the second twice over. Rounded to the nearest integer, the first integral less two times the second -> 16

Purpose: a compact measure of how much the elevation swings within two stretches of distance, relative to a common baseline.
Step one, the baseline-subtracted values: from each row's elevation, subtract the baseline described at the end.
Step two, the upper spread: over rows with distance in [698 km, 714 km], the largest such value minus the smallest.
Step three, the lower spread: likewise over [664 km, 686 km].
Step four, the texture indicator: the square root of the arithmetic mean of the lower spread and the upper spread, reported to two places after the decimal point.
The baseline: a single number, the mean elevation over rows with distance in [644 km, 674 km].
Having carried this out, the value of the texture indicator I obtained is 1.20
